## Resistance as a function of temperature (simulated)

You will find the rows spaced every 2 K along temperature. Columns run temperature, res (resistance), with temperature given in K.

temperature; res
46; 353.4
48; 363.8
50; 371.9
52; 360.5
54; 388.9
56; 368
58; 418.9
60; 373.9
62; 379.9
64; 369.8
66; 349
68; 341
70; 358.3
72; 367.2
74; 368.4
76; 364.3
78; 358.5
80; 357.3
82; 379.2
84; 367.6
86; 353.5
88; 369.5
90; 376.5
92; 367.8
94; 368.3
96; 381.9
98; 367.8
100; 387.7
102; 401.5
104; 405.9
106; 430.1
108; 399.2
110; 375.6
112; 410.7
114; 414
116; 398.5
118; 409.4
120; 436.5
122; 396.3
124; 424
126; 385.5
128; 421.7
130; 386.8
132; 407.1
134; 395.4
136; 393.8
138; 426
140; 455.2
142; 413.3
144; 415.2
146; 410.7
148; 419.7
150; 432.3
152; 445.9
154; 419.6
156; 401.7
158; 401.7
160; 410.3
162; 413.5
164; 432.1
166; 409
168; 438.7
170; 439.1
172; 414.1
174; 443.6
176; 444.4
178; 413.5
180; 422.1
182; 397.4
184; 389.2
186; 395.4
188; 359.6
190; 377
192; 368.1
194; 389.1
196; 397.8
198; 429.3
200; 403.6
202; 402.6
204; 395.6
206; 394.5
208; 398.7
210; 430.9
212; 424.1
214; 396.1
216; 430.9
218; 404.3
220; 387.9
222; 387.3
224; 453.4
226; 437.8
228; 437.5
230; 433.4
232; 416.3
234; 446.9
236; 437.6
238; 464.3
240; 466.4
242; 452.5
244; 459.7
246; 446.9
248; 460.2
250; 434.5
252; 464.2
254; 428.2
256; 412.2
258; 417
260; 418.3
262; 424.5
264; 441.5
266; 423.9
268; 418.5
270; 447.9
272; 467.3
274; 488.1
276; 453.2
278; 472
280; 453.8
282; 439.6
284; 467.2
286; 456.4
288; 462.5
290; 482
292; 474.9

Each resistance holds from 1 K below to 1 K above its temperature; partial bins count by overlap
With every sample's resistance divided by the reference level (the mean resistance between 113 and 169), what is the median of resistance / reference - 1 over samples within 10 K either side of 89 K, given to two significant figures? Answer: -0.11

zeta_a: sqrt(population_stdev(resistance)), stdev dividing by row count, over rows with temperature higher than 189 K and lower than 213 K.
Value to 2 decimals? 4.31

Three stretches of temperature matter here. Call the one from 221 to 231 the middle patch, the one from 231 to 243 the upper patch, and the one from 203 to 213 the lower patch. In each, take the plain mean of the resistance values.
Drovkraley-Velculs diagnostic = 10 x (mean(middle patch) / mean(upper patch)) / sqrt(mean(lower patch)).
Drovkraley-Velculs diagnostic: 0.48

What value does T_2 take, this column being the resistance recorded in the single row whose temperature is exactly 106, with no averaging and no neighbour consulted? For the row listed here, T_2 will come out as 430.1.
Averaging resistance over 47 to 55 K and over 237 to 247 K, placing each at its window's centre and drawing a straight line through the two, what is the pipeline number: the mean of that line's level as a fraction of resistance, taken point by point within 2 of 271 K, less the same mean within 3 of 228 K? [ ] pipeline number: -0.01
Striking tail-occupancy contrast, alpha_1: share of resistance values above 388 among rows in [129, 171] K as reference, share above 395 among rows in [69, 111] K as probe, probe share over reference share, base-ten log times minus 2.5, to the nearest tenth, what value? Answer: 1.7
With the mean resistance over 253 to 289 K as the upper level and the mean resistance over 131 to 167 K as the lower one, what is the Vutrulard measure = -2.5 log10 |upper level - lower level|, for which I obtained -3.6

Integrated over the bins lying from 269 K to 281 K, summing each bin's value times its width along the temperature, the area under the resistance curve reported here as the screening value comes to 5565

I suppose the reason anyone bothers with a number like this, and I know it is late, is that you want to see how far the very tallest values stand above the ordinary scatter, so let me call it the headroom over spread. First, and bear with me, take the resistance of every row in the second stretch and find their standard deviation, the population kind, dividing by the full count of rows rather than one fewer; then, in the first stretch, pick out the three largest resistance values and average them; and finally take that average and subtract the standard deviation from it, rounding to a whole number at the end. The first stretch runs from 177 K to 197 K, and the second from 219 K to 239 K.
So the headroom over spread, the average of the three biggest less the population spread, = 387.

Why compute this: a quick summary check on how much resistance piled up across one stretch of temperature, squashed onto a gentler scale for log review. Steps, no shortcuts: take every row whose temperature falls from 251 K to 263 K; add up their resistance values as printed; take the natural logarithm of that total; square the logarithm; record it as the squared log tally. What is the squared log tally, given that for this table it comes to 61.6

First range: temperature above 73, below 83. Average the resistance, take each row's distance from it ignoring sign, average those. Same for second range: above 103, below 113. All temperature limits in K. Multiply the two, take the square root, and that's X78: 9.5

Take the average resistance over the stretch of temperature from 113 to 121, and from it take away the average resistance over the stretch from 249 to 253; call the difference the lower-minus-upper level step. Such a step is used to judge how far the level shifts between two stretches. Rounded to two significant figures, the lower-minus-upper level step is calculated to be -35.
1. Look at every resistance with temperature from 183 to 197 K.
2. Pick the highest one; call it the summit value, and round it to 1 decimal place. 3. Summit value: 397.8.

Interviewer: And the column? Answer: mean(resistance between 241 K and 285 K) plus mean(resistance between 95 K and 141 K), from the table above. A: 850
